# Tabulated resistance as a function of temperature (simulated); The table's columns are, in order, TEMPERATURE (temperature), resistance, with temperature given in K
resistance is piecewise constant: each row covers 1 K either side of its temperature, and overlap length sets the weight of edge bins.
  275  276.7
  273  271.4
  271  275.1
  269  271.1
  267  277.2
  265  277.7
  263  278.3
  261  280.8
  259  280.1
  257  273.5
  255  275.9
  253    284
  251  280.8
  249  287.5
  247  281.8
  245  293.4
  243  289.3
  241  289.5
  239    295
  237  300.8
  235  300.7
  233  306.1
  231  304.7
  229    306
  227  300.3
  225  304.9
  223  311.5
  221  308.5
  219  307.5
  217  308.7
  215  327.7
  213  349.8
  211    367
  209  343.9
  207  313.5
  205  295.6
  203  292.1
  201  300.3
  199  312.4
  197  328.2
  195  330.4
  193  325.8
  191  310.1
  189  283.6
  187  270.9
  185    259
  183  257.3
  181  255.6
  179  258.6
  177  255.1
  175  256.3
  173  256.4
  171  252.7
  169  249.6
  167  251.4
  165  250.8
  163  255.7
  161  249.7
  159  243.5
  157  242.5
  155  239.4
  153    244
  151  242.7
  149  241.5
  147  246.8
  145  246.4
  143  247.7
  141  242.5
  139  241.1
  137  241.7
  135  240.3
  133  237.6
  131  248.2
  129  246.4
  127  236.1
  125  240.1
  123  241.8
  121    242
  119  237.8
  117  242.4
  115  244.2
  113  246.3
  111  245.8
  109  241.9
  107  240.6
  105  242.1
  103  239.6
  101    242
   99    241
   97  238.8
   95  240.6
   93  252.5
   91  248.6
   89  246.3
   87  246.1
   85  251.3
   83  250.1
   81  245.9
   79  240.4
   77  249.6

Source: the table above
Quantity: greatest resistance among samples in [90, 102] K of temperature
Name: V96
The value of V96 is 252.5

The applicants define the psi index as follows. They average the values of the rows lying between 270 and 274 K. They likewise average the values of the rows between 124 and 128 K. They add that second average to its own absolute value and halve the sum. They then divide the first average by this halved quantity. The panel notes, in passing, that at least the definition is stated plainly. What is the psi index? 1.15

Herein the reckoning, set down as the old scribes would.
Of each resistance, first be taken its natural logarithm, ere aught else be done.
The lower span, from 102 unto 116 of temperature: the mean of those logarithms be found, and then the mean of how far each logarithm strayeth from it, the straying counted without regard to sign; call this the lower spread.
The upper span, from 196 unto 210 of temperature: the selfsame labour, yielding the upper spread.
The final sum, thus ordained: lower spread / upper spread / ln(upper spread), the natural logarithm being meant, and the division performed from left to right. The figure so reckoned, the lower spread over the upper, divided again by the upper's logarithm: -0.06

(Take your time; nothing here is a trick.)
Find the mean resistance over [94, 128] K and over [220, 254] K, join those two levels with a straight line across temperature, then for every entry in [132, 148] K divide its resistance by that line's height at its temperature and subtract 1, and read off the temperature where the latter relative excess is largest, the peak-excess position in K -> 143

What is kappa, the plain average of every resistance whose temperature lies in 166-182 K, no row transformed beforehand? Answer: 254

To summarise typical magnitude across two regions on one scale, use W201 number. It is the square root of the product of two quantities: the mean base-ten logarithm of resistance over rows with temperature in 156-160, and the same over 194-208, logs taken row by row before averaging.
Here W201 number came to 2.44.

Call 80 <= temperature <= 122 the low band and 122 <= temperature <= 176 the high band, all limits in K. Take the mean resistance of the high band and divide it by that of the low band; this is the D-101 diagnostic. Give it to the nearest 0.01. 1.01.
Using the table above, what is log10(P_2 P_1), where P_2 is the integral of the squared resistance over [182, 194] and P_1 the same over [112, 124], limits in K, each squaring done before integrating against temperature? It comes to 11.8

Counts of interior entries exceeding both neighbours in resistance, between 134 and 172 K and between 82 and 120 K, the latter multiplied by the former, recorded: 30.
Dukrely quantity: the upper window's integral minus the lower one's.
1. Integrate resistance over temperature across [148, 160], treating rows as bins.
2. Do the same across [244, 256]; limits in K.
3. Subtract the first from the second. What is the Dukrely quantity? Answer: 500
